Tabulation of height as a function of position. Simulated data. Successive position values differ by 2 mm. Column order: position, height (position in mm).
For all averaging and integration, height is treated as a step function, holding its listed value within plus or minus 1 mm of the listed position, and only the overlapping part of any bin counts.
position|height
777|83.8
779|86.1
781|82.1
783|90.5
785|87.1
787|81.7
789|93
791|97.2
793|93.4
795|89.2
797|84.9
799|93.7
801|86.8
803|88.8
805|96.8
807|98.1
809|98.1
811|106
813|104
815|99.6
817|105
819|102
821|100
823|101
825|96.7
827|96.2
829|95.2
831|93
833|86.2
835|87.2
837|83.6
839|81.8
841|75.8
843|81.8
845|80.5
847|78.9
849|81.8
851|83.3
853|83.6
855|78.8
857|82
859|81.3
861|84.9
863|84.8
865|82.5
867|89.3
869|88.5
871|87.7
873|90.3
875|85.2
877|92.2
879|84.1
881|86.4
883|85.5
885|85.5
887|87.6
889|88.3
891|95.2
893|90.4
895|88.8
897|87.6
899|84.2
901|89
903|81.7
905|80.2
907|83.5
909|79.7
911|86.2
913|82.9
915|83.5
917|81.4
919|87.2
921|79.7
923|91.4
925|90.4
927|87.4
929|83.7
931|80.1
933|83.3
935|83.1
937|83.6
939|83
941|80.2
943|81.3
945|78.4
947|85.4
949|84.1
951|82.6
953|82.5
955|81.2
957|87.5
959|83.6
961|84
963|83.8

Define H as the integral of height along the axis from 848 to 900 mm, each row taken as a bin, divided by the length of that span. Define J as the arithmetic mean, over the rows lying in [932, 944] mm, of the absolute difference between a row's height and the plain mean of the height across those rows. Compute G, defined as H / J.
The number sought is 78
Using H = 86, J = 1.1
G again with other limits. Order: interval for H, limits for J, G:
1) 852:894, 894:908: 29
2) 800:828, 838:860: 57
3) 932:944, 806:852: 10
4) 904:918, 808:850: 9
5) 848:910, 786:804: 22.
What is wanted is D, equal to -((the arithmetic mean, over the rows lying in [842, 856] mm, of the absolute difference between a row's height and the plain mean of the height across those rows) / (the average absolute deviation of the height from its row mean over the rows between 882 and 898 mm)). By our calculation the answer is -0.74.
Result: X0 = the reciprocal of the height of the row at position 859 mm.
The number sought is 0.0123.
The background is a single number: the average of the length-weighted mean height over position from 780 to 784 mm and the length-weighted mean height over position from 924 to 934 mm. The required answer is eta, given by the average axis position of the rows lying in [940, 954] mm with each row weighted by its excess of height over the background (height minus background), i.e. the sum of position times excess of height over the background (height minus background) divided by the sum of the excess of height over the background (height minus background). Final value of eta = 945.8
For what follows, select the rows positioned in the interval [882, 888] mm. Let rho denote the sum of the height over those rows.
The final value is 259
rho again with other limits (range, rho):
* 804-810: 293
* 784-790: 262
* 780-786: 260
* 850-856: 246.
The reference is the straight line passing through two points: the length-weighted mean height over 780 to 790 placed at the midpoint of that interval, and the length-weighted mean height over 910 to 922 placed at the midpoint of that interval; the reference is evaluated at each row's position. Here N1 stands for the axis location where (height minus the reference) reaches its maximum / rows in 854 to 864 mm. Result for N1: 861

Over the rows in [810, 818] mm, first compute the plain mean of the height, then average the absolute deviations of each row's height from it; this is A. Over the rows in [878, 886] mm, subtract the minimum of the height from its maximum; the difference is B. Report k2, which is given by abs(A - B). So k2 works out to 0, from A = 2.0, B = 2.3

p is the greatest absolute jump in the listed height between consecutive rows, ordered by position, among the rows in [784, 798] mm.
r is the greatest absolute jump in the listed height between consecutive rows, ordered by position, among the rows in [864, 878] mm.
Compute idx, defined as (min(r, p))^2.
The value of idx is 49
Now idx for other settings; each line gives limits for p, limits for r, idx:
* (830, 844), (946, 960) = 40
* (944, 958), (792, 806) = 49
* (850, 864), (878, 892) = 23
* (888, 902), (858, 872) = 46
